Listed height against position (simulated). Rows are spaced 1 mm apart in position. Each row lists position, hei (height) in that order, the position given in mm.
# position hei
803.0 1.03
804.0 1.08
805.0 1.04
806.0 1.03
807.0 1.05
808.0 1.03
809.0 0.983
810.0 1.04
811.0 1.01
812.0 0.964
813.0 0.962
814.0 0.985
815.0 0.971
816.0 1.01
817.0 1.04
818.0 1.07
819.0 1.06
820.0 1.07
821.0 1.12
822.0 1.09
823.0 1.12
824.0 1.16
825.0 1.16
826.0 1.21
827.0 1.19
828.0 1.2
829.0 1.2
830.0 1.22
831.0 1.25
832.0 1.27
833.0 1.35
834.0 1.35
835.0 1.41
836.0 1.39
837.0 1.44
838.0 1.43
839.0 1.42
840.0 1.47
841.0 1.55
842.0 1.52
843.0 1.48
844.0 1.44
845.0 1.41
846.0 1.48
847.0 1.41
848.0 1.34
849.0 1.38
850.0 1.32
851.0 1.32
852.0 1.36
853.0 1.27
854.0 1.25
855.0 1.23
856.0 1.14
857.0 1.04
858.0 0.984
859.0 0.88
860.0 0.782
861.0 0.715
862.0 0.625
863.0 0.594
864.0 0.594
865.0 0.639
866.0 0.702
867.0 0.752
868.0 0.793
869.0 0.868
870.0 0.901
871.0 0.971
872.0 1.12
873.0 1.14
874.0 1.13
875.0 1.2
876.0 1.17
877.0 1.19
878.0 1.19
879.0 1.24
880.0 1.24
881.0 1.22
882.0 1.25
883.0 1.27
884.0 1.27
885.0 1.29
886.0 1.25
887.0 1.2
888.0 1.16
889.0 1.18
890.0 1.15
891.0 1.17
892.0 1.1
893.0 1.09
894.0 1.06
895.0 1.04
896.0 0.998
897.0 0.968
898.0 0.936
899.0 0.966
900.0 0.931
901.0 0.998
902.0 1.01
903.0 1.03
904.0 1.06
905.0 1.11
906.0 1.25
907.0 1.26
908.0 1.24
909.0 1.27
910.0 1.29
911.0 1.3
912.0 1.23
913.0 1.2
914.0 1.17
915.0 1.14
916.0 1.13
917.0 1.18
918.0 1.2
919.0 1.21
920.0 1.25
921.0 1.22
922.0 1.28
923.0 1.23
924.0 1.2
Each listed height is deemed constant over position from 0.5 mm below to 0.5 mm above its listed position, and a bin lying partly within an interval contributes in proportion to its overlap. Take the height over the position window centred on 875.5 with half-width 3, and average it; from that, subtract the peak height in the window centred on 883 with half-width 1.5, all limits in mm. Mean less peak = -0.10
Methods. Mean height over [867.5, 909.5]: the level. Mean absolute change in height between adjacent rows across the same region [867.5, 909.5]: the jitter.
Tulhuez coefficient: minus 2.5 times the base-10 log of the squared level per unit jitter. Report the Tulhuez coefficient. -3.8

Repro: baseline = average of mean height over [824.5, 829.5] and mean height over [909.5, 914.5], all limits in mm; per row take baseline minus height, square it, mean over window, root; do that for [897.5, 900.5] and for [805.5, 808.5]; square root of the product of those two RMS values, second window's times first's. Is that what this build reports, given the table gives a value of 0.22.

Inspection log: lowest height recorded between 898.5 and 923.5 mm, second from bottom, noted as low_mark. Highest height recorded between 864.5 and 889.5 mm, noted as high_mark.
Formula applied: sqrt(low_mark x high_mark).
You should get 1.12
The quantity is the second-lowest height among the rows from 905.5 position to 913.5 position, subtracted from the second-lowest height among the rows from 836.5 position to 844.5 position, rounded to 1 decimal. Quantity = 0.2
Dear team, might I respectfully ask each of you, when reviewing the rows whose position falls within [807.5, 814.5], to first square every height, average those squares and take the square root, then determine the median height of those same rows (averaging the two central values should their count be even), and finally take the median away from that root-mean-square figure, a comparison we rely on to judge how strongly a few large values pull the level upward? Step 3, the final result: 0.012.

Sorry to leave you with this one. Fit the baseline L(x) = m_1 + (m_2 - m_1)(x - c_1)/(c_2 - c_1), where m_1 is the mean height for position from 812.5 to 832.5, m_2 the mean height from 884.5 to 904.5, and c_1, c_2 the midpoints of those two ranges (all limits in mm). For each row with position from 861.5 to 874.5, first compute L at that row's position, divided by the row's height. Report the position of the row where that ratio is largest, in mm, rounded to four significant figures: 863.0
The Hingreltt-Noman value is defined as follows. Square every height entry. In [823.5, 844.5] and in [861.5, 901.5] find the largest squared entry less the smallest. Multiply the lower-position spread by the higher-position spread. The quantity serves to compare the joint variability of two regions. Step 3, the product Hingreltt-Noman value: 1.39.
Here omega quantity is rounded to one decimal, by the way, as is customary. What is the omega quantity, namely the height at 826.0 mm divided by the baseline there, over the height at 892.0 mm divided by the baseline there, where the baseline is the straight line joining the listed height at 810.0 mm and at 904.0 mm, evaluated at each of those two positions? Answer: 1.1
